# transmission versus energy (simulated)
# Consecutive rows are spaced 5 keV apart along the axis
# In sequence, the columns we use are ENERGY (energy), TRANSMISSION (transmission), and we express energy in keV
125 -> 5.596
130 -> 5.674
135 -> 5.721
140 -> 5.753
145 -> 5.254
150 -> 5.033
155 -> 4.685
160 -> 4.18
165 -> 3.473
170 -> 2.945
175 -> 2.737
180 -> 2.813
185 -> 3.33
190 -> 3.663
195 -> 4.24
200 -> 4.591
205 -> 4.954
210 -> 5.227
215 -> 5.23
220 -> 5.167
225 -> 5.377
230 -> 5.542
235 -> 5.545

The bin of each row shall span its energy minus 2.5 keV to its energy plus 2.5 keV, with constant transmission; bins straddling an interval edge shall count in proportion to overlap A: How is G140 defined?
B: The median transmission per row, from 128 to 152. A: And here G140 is 5.7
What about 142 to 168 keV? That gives 4.7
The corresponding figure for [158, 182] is 2.9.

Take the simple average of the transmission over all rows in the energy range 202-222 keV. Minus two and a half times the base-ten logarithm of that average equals -1.78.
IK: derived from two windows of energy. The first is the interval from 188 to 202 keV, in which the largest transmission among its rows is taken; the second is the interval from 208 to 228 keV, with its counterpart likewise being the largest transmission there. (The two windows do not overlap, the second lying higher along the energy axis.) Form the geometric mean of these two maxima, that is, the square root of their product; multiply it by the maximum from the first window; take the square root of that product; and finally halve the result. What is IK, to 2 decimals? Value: 2.39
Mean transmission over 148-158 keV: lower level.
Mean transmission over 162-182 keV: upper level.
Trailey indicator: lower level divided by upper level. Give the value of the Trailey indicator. 1.6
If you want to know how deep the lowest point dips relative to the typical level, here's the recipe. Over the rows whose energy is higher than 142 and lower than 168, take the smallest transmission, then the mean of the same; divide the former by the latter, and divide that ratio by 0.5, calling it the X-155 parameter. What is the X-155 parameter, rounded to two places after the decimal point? 1.54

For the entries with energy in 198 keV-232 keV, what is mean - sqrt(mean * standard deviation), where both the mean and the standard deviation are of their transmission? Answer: 3.9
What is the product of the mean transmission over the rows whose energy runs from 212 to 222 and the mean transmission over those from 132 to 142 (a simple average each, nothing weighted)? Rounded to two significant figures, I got 30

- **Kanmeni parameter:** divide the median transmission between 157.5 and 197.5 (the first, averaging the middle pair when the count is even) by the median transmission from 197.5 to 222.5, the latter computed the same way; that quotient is 0.7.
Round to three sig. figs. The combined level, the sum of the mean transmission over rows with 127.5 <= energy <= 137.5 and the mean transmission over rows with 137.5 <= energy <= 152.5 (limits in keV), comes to 11.0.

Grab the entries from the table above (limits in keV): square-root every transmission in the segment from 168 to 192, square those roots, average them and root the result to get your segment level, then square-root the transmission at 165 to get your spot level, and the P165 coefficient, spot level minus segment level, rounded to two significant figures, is 0.10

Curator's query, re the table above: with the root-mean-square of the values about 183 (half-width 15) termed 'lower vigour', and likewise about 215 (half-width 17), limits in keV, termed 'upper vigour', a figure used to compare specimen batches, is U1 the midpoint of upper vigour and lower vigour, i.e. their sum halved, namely 4.25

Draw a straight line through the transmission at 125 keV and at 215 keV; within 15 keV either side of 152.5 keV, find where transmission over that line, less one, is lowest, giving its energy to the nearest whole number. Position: 165 keV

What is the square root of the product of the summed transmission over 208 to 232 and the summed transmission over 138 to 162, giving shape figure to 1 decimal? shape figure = 25.7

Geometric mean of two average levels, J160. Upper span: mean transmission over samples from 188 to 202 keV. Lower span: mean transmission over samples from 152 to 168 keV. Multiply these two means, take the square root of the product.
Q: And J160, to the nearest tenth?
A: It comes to 4.1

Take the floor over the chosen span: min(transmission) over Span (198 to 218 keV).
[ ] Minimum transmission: 4.591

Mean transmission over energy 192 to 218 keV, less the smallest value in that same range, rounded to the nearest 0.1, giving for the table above 0.6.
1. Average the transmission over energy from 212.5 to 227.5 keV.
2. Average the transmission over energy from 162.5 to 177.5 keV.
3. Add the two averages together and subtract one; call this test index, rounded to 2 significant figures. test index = 7.3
